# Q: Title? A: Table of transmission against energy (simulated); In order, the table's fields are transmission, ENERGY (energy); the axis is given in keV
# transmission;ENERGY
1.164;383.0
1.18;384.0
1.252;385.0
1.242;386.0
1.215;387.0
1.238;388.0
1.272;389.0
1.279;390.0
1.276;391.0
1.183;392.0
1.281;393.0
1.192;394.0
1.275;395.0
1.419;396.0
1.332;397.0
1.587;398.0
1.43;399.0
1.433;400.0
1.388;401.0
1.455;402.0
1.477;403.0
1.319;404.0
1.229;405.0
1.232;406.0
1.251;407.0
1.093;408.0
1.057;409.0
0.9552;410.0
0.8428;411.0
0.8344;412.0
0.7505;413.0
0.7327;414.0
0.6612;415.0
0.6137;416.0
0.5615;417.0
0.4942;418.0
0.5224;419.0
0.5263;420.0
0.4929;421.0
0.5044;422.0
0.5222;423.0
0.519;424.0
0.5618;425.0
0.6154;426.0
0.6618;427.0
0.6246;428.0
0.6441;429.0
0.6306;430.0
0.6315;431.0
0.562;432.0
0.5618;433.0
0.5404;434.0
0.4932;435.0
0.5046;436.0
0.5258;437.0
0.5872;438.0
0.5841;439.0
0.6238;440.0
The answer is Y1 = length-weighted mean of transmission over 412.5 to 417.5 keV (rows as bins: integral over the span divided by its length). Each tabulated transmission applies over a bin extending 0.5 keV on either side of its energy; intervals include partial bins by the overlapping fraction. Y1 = 0.7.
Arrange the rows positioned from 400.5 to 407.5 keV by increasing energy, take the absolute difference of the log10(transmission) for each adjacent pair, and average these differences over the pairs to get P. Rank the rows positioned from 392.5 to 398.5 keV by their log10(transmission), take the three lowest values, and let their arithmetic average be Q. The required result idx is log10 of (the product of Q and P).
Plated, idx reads -2.73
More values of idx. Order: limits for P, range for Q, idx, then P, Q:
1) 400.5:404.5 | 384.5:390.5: -2.64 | 0.025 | 0.090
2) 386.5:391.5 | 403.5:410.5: -4.08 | 0.006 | 0.014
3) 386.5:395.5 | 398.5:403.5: -2.54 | 0.019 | 0.151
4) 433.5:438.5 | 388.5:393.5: -2.56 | 0.029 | 0.094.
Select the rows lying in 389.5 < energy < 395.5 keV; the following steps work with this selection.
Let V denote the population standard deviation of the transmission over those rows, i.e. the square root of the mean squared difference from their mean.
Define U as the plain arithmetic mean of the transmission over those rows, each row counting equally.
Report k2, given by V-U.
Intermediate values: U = 1.25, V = 0.043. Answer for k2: -1.20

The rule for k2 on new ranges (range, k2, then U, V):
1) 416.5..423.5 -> -0.50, 0.52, 0.022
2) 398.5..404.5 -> -1.37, 1.42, 0.052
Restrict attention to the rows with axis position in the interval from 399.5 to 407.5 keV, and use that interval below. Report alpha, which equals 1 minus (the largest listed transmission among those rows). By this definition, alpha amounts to -0.5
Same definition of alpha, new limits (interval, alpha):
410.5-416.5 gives 0.2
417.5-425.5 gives 0.4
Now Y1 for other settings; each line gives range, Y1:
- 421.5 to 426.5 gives 0.5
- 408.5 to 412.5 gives 0.9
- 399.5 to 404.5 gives 1.4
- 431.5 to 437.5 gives 0.5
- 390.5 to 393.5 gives 1.2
